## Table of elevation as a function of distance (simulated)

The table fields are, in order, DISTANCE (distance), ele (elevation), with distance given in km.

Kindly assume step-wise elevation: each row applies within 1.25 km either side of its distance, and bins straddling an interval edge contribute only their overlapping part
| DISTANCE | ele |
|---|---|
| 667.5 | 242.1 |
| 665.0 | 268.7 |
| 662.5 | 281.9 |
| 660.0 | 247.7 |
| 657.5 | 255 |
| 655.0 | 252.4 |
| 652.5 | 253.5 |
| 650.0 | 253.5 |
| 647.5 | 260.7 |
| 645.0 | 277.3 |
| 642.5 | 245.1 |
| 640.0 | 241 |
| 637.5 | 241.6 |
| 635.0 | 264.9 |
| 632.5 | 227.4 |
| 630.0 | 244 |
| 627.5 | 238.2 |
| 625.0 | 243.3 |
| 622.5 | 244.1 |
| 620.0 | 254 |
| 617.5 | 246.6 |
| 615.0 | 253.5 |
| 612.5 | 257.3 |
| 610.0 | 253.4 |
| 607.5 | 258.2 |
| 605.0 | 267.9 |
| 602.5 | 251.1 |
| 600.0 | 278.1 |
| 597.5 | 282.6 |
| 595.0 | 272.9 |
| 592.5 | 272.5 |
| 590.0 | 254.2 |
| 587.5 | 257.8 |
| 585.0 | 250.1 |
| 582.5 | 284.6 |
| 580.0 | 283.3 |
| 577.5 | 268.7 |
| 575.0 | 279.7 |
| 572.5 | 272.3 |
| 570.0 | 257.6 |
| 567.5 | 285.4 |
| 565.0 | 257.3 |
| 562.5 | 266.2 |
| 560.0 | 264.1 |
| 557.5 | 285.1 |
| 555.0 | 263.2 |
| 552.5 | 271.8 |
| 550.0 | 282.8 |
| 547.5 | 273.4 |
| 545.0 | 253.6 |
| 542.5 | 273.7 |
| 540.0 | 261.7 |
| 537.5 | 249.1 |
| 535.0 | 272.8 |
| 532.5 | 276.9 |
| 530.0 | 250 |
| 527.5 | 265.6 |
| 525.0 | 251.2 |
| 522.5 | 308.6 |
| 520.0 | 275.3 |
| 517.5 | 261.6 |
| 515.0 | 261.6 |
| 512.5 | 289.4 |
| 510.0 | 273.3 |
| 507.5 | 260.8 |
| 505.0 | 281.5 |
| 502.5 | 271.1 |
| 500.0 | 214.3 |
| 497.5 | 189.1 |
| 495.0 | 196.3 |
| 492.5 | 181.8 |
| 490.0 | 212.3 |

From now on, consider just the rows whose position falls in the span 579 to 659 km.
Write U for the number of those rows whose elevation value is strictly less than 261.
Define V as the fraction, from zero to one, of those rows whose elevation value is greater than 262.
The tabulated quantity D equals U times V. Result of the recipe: 6.5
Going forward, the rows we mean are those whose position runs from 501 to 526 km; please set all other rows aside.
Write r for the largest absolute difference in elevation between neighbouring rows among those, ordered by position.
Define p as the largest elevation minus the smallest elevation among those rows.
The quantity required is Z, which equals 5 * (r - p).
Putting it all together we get 0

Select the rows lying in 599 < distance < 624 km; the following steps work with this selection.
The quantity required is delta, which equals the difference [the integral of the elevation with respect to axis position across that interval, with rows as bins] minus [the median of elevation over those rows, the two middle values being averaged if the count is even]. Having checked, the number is 6148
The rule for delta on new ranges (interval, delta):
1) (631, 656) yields 6038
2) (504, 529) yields 6545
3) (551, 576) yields 6489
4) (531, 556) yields 6422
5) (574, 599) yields 6493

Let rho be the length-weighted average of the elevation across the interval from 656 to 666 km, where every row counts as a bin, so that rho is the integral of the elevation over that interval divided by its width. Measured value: 263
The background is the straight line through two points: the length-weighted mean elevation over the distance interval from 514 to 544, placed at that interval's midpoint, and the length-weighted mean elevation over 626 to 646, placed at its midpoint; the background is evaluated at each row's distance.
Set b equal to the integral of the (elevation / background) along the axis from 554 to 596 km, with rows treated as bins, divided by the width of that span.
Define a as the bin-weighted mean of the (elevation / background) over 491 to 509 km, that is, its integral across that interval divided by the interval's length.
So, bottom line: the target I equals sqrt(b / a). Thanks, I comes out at 1.11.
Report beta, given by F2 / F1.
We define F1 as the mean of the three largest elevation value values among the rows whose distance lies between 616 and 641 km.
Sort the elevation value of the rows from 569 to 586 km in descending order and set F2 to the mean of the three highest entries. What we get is 1.11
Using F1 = 255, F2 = 283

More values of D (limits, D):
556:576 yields 1.5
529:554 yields 1.8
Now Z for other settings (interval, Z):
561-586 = -4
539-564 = -48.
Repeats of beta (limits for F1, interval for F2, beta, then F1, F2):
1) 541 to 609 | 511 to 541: 1.02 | 285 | 292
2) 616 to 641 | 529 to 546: 1.08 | 255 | 274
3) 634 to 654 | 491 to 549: 1.10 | 268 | 293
